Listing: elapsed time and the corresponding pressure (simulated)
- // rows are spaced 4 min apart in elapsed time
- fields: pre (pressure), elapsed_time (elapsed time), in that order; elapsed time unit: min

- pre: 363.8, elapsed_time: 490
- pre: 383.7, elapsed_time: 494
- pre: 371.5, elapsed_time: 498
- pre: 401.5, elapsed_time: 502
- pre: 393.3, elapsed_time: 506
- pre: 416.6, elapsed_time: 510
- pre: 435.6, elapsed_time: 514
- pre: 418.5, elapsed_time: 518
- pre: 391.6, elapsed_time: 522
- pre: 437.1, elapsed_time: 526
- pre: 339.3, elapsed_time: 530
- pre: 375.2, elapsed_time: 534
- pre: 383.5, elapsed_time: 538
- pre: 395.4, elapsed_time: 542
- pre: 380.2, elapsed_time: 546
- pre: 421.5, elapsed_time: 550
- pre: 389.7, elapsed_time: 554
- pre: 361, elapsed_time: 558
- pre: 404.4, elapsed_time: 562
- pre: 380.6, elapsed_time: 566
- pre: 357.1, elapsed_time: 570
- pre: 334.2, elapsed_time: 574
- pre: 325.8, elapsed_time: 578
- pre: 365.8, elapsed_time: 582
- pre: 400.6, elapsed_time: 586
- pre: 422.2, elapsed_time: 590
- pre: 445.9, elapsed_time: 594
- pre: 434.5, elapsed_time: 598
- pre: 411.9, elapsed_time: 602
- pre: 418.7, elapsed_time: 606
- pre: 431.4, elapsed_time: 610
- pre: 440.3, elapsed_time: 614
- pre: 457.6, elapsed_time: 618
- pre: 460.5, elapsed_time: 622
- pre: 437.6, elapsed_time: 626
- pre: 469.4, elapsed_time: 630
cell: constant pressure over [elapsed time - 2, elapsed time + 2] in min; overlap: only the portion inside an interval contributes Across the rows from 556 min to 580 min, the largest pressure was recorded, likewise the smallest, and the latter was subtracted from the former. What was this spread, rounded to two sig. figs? 79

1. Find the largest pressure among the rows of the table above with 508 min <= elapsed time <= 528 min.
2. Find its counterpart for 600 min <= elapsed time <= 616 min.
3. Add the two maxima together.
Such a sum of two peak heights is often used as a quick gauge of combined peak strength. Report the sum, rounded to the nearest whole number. 877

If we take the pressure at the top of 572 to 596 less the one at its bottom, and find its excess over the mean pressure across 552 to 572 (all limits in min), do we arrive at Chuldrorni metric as -267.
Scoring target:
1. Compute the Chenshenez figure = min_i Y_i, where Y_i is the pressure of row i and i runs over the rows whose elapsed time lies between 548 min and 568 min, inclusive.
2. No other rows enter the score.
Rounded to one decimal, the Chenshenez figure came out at 361.0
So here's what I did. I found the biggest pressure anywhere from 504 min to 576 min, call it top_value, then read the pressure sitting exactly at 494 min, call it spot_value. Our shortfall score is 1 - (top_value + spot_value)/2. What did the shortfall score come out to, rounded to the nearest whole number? -409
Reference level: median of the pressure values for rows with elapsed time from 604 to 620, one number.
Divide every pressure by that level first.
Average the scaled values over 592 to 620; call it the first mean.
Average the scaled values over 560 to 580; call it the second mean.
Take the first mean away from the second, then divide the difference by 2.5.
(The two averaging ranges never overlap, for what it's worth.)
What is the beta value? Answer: -0.068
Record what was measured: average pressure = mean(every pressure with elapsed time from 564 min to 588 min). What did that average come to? 361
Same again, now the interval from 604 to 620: 437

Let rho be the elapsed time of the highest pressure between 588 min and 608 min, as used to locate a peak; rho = 594 min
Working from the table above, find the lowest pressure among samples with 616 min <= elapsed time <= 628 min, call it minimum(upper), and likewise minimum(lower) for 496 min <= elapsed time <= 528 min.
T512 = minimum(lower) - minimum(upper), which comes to -66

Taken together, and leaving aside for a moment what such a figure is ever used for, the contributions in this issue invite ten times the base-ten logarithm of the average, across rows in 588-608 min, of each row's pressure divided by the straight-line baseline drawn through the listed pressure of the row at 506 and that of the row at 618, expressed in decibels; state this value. -0.19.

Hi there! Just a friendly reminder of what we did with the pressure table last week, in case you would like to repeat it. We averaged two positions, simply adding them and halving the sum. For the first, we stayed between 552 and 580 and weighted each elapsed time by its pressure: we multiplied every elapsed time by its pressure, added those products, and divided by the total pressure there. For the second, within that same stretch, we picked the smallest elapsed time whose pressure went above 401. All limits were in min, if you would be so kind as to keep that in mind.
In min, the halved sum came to 563.8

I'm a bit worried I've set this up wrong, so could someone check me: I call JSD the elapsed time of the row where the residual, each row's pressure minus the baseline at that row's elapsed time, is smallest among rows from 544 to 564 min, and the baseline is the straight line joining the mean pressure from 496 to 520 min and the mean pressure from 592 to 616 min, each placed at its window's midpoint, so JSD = 558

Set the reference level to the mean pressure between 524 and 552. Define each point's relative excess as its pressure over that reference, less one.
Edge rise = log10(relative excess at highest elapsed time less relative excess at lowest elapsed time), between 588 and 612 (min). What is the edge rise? -1.63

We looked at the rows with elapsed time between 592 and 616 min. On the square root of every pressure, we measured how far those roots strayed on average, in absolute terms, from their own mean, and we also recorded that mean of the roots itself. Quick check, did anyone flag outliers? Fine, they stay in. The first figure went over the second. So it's 0.012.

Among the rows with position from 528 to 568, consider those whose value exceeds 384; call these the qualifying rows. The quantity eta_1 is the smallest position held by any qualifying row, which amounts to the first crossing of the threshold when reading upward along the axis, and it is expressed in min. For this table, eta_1 542 min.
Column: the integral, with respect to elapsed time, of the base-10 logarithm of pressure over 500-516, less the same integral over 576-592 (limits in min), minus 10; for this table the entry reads -9.4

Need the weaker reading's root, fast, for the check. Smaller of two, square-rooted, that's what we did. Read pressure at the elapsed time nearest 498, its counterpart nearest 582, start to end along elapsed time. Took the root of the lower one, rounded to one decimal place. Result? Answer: 19.1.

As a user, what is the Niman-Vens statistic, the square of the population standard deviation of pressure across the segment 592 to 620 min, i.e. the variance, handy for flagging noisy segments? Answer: 210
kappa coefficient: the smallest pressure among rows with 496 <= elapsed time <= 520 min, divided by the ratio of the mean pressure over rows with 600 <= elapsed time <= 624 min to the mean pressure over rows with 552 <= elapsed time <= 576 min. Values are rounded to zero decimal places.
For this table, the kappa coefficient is 316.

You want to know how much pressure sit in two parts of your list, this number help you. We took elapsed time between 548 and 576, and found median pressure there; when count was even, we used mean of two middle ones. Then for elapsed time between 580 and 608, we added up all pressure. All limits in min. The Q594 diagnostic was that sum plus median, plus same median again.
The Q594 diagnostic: 3661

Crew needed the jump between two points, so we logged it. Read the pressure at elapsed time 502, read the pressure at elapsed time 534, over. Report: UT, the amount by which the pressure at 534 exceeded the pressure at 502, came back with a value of -26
